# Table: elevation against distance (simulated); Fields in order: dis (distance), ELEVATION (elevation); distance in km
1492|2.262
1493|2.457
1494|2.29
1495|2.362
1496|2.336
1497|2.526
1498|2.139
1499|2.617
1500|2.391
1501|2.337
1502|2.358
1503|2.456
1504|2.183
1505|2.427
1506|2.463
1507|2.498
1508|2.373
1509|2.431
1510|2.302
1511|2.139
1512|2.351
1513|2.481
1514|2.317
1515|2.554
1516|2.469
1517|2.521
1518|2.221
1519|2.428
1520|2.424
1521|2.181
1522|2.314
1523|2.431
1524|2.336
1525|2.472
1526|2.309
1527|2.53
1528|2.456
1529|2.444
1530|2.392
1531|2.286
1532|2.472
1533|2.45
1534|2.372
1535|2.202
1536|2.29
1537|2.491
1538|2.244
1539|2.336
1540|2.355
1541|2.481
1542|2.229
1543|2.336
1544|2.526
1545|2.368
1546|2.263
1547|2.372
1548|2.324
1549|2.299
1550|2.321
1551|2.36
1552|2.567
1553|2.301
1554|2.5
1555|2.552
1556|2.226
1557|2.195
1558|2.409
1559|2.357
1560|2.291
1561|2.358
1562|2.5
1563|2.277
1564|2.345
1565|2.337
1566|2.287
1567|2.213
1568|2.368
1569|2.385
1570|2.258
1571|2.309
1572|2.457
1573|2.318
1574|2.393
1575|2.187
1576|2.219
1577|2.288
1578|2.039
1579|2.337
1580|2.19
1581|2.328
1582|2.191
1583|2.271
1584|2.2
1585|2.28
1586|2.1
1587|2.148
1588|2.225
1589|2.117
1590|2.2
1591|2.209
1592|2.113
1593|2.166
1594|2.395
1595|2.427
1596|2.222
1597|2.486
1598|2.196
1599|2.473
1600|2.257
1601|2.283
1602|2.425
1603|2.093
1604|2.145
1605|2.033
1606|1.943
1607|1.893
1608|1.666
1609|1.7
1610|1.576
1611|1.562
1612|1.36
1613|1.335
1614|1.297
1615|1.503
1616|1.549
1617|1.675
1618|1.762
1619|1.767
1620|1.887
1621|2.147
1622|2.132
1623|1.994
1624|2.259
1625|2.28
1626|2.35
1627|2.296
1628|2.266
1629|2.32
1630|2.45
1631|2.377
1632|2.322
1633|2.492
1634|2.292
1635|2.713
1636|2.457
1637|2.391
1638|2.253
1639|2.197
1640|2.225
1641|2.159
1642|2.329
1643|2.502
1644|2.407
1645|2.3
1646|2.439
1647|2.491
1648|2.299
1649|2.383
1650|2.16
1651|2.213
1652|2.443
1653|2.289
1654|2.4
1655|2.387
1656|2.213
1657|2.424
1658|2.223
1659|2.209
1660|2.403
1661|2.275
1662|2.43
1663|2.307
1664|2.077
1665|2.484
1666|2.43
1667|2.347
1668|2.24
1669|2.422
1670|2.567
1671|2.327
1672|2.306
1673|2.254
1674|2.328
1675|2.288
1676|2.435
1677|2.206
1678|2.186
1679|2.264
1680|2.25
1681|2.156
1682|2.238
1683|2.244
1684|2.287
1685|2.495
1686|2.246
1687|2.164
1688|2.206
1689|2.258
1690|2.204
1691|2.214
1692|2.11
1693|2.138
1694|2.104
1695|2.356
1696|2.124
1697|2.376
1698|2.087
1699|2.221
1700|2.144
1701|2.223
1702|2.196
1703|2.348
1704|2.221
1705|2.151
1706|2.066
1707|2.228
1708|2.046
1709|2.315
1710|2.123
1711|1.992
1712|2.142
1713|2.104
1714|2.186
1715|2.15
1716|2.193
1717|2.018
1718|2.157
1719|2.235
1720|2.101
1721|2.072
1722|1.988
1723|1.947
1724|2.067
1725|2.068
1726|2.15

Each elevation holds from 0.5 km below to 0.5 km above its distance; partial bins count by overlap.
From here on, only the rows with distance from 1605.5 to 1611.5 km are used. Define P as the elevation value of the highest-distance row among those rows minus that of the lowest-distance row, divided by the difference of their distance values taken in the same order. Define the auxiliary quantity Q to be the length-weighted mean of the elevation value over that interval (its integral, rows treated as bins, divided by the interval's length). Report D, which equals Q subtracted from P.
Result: -1.80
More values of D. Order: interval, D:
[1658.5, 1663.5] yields -2.30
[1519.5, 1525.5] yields -2.35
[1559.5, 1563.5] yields -2.36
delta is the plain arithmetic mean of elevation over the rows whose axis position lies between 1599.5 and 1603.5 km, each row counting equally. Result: 2.26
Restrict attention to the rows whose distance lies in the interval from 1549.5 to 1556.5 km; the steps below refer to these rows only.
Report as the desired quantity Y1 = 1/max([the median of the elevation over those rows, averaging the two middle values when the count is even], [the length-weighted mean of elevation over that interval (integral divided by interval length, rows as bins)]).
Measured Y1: 0.416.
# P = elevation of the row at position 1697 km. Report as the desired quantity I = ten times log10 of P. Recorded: 3.76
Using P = 2.376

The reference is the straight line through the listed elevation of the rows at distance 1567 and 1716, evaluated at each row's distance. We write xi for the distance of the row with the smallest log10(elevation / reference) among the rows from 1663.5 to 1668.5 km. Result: 1664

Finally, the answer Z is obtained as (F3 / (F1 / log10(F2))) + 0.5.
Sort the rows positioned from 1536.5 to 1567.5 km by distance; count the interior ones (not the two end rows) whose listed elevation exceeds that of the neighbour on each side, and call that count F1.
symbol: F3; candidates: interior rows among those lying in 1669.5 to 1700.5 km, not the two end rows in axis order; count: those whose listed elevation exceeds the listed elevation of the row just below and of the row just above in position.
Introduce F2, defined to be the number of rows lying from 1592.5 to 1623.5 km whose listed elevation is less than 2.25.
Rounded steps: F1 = 8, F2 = 24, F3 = 10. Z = 2.23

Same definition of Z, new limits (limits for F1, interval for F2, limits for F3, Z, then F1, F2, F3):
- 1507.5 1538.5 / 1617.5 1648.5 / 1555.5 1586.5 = 1.55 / 10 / 9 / 11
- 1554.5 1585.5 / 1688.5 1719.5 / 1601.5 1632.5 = 1.21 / 10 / 26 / 5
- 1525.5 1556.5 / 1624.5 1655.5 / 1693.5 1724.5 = 1.46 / 8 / 5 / 11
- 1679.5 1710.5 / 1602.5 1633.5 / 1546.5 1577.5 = 1.46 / 11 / 21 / 8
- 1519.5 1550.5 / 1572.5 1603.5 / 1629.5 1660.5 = 1.88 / 8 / 17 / 9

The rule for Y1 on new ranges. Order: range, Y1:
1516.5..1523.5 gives 0.413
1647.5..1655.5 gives 0.427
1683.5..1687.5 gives 0.435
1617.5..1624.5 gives 0.502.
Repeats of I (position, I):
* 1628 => 3.55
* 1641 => 3.34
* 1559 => 3.72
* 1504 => 3.39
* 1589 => 3.26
